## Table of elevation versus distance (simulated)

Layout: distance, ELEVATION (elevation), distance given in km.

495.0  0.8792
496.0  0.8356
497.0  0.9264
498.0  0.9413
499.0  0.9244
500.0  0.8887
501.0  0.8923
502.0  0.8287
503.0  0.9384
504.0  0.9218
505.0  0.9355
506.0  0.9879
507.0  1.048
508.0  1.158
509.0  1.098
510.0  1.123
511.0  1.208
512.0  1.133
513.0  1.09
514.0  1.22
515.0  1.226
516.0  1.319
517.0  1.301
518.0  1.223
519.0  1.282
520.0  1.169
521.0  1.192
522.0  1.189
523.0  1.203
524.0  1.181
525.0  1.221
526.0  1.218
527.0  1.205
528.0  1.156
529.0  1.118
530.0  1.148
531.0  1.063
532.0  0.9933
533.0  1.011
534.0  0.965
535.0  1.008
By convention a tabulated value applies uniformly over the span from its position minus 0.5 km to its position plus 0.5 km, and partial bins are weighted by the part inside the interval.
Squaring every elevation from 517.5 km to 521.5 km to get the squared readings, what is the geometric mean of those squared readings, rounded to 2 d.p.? 1.48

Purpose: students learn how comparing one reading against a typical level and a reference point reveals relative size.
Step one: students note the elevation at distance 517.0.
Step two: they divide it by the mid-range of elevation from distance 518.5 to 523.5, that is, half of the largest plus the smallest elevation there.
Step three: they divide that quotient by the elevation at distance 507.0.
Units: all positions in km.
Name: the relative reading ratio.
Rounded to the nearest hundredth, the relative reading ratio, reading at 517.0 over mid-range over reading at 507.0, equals 1.01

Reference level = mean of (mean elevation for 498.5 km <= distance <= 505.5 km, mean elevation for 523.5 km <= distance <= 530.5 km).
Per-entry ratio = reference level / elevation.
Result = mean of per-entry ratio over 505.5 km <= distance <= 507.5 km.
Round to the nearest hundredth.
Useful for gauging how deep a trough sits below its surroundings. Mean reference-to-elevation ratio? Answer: 1.02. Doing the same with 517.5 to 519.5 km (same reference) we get 0.83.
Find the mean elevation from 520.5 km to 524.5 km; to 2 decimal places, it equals 1.19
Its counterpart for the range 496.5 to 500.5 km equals 0.92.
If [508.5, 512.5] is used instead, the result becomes 1.14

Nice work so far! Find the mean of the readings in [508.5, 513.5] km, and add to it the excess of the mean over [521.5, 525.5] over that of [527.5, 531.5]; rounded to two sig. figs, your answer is 1.2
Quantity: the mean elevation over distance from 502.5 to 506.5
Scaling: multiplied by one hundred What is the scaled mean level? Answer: 95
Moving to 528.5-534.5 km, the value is 105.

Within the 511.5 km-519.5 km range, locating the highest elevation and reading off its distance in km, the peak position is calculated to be 516.0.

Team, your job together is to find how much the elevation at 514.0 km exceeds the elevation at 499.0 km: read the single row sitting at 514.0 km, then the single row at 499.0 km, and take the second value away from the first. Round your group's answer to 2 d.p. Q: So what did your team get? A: 0.30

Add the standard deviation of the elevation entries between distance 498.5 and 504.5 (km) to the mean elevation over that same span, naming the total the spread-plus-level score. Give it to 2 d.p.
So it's 0.94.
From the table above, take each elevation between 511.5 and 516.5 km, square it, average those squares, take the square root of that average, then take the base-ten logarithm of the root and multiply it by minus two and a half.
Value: -0.20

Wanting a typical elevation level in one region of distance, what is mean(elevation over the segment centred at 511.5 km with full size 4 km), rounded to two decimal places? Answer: 1.14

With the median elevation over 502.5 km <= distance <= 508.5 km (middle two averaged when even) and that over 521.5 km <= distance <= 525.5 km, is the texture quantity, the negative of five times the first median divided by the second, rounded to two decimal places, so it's -4.03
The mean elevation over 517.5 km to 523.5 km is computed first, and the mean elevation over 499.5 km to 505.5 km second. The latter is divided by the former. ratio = 0.74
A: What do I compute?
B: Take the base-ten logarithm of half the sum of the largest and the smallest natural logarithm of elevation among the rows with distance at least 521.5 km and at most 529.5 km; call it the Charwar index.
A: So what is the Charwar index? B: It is -0.81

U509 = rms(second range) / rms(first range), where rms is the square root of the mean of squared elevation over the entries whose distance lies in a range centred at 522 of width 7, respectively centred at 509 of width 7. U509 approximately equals 1.09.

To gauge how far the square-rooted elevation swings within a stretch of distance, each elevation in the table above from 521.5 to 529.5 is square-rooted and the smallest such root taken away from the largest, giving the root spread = 0.048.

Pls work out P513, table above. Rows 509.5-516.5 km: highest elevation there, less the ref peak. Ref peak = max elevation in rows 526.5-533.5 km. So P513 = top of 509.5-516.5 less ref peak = 0.11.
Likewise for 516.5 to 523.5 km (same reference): 0.10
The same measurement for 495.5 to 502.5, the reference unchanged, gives -0.26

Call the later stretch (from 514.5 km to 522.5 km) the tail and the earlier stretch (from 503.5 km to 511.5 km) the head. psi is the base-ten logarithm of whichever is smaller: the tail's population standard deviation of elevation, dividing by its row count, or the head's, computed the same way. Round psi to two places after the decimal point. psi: -1.28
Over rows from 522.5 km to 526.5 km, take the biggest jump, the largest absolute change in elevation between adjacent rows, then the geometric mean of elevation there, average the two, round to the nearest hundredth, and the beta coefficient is 0.62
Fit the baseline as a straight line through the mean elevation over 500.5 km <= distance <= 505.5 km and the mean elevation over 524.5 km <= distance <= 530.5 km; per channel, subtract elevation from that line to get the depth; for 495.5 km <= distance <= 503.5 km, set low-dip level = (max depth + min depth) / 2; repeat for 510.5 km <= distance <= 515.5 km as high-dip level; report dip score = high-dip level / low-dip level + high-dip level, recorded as 9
